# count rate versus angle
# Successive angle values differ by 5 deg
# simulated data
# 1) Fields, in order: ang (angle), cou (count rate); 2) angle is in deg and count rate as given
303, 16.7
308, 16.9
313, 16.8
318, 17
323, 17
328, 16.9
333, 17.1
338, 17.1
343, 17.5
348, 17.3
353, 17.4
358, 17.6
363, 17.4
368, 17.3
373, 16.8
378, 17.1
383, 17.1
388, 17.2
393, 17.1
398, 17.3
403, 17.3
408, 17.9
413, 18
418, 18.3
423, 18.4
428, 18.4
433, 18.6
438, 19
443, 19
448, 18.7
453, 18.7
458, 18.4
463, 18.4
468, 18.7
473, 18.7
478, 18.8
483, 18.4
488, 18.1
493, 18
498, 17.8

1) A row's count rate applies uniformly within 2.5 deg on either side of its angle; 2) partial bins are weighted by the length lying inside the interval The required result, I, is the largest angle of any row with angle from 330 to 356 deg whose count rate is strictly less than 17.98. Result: 353 deg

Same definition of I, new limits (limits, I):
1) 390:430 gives 408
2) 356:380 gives 378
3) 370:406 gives 403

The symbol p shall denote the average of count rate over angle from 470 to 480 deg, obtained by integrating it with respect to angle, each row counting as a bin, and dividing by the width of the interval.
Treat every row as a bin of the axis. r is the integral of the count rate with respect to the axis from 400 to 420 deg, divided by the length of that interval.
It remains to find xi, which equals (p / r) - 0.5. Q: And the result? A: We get 0.55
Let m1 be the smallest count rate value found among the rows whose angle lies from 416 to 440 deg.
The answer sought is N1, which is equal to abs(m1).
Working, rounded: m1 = 18.3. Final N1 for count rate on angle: 18.3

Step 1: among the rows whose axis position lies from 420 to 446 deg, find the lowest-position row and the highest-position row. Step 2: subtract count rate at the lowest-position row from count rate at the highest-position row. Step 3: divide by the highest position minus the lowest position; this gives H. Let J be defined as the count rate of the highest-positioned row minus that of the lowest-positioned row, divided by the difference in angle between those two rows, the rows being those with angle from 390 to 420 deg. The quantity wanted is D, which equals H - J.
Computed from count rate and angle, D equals -0.018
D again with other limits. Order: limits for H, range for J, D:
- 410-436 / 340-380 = 0.041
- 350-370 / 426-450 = -0.022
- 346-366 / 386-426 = -0.028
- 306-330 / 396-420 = -0.050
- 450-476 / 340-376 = 0.023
